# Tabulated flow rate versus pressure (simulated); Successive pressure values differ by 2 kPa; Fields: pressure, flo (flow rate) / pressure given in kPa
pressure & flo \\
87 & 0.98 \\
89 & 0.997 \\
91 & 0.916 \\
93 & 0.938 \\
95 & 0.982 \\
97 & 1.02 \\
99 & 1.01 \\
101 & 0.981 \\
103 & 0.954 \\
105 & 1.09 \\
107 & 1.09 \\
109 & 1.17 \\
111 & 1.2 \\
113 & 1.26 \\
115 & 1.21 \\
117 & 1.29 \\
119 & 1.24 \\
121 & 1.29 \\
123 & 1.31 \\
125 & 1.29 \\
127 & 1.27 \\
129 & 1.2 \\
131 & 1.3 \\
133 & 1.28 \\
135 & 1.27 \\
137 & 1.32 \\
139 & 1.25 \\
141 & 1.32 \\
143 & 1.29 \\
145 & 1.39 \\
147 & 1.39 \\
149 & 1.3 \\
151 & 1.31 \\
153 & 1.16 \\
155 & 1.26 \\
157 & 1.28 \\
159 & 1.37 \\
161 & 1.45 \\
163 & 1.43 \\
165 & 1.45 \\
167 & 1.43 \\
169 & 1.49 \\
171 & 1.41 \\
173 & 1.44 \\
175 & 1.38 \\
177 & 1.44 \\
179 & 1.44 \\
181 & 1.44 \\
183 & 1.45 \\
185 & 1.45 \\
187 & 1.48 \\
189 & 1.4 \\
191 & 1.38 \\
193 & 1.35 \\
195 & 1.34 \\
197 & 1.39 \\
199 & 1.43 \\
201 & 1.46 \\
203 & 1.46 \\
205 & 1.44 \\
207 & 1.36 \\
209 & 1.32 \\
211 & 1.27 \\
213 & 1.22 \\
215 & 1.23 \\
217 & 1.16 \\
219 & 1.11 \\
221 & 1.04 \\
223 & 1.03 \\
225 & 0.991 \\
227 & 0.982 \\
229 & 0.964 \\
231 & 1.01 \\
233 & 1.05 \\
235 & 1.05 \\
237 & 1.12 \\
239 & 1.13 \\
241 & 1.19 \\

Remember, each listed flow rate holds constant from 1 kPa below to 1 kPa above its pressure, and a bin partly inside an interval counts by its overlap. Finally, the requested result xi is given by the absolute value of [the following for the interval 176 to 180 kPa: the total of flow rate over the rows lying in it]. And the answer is 2.9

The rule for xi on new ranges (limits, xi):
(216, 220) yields 2.3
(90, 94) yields 1.9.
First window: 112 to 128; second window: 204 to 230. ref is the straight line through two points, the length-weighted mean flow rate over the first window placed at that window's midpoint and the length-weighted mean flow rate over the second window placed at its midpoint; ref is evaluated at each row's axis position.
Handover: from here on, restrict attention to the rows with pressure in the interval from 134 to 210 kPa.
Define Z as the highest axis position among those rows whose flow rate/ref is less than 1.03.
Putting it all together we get 155 kPa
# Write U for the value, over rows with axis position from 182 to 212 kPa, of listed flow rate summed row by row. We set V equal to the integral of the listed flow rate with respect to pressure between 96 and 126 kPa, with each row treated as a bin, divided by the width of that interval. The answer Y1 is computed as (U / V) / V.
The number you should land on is 15.6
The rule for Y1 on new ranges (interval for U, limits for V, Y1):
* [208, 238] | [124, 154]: 10.0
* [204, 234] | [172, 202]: 8.5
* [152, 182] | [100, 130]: 14.7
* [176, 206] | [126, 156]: 12.9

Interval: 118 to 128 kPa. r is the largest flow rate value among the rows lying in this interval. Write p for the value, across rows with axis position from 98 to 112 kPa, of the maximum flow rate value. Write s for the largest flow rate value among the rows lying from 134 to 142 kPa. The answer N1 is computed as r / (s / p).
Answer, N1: 1.19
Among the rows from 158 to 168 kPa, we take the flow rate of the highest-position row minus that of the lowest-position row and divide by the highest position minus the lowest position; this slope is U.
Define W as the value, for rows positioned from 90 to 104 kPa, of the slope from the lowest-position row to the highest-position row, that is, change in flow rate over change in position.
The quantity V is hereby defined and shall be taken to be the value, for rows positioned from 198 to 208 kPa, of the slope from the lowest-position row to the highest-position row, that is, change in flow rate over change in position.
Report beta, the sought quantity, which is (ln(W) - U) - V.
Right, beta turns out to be -5.75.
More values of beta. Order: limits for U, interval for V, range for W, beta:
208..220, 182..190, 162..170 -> -4.58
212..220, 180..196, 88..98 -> -5.83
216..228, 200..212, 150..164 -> -4.57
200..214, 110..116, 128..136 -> -4.43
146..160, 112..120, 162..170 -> -4.60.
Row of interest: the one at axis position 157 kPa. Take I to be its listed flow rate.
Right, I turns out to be 1.28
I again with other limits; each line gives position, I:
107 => 1.09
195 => 1.34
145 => 1.39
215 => 1.23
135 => 1.27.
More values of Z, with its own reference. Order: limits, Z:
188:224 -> 223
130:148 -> 139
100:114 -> 113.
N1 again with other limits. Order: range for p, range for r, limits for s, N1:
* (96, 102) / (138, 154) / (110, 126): 1.08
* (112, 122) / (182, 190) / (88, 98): 1.87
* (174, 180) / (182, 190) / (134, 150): 1.53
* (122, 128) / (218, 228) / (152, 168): 1.00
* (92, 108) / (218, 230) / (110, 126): 0.92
